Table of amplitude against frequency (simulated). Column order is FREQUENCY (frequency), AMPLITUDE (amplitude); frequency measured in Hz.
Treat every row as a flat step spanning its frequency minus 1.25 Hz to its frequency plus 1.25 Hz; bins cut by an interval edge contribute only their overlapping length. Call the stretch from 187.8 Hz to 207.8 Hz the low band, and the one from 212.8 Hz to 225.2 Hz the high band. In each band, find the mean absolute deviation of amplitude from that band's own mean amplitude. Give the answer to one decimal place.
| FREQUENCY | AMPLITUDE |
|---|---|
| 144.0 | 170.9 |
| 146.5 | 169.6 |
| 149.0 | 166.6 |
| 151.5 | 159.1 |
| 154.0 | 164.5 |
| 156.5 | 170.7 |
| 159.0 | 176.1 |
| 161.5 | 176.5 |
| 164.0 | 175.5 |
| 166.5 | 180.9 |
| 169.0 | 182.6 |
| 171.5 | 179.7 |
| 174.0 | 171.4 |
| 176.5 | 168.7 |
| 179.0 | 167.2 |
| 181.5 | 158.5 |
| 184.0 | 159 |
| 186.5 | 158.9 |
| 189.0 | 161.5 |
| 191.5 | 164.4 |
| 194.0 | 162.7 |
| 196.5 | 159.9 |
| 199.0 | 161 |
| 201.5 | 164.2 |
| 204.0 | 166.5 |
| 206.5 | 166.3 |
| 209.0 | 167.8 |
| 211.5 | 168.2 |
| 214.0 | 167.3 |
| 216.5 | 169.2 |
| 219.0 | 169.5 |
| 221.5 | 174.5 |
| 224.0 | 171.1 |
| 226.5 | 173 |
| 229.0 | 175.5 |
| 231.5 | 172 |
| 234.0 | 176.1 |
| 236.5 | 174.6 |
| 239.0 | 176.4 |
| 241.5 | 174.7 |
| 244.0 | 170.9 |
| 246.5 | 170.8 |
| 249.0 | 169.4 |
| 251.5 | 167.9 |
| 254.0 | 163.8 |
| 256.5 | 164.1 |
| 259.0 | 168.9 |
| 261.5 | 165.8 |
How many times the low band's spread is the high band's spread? 1.0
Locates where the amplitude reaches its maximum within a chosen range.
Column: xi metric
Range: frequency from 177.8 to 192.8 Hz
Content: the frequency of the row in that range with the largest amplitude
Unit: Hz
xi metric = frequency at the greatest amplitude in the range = 179.0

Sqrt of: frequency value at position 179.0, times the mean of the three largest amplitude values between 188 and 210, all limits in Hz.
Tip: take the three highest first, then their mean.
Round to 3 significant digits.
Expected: 167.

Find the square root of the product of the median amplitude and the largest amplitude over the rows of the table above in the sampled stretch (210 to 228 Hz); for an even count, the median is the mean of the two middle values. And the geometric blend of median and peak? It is 172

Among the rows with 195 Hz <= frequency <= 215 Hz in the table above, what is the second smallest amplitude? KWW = 161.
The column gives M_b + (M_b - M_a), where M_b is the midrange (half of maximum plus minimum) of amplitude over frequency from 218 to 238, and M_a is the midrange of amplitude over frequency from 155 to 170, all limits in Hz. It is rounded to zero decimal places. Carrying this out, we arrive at 169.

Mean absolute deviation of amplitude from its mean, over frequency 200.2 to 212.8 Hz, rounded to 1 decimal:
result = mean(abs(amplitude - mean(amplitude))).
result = 1.1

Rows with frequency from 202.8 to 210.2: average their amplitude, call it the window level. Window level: 167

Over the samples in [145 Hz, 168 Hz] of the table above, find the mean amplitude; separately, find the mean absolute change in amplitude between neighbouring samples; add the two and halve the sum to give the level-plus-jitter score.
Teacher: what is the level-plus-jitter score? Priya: 87.7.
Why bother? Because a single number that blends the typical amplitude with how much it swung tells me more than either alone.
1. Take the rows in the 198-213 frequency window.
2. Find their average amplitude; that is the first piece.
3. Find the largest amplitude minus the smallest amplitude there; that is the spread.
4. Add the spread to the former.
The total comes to 173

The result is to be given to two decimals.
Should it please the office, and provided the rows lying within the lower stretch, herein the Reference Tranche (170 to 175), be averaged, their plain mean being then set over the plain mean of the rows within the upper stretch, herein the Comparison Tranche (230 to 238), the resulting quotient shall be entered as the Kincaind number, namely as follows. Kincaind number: 1.01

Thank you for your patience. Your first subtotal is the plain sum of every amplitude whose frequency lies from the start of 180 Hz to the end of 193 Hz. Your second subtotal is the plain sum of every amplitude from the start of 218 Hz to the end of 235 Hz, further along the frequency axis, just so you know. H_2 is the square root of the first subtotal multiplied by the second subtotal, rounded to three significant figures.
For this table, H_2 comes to 986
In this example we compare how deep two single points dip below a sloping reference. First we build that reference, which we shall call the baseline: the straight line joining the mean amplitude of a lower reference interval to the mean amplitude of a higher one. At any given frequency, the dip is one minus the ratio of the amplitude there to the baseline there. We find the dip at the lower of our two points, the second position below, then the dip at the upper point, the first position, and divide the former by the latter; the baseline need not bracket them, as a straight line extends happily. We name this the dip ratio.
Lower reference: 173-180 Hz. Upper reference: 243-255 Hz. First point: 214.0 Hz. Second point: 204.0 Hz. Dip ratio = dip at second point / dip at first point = 1.6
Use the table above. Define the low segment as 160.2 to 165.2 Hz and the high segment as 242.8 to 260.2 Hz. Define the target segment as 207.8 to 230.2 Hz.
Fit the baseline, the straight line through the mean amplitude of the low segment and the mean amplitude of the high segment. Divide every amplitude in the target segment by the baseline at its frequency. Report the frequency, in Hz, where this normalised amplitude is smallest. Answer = 214.0 Hz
